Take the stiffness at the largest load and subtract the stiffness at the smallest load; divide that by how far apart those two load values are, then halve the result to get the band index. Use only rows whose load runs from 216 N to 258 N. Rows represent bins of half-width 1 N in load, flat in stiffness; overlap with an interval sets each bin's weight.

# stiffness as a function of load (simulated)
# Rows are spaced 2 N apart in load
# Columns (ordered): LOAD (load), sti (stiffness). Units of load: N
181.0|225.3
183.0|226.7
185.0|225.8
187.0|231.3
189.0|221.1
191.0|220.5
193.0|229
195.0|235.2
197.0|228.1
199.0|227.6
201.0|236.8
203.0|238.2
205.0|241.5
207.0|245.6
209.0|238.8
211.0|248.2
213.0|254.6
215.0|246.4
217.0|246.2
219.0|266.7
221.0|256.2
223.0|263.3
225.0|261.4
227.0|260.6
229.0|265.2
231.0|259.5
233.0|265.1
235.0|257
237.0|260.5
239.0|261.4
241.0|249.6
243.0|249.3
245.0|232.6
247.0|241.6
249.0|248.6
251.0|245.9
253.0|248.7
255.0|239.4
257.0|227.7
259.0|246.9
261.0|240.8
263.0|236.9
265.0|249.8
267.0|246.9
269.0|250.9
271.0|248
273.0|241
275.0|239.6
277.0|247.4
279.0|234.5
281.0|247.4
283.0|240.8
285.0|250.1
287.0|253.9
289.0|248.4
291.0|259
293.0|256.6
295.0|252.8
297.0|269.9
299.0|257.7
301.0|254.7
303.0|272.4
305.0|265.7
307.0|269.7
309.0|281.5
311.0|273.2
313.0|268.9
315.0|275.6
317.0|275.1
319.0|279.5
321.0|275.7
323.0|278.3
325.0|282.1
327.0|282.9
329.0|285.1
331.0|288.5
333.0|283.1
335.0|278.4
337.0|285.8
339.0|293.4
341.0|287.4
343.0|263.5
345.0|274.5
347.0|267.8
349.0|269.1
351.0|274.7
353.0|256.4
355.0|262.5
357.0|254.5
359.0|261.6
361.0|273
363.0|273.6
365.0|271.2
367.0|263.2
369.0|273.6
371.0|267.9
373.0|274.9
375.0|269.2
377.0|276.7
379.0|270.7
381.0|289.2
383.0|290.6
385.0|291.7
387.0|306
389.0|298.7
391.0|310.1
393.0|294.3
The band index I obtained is -0.23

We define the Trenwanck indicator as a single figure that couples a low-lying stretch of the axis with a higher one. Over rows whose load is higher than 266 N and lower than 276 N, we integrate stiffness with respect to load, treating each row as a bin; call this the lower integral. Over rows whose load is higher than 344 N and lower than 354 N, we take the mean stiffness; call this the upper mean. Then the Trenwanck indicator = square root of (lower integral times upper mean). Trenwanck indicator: 812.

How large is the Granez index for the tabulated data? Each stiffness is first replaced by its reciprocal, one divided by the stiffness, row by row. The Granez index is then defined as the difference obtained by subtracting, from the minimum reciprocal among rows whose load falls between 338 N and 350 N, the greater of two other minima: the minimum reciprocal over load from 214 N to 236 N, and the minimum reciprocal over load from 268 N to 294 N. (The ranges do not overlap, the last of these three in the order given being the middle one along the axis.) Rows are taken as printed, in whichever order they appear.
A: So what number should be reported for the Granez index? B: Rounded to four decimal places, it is -0.0005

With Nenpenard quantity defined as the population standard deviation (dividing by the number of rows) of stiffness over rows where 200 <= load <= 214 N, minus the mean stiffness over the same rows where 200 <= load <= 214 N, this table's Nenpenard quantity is -237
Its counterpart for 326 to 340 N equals -281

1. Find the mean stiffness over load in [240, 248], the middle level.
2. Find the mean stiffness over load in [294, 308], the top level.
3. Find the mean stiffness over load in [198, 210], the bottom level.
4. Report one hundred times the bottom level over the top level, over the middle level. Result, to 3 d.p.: 0.372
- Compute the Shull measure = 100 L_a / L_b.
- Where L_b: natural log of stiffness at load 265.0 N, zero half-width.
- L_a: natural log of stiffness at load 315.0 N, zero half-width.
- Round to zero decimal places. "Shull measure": 102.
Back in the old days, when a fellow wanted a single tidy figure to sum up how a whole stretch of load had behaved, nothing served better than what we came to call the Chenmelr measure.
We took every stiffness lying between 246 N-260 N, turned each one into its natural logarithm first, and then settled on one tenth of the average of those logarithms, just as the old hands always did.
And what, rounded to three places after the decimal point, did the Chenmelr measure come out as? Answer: 0.549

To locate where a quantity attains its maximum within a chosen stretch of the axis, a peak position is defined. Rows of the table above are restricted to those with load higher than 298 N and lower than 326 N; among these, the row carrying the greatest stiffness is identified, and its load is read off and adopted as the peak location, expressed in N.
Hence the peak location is 325.0 N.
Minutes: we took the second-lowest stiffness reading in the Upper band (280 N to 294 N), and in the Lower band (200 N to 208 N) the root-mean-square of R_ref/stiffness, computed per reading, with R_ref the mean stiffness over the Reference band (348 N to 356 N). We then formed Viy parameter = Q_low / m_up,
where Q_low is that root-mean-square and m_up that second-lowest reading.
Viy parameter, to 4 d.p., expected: 0.0045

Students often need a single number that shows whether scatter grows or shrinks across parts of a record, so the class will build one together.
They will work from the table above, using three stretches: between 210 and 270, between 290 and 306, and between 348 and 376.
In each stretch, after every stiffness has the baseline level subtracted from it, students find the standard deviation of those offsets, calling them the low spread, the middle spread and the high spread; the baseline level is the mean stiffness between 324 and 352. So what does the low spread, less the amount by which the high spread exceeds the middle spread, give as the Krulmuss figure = 10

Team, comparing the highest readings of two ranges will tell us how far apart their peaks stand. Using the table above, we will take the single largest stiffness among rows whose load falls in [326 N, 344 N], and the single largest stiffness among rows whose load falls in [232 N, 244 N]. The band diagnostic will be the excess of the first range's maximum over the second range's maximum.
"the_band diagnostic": 28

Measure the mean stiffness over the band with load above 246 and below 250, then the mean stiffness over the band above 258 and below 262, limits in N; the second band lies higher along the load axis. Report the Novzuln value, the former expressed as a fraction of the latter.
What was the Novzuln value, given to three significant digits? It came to 1.01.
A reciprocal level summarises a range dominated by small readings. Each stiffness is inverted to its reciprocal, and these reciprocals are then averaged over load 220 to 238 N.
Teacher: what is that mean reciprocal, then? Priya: 0.0038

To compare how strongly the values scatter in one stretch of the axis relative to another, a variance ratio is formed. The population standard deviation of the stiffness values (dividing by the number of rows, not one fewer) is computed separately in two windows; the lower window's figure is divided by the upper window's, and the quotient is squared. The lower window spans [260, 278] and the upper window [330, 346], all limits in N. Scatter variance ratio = 0.29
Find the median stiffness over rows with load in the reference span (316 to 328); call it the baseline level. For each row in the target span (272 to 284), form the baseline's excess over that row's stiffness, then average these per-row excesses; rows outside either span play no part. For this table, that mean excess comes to 37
